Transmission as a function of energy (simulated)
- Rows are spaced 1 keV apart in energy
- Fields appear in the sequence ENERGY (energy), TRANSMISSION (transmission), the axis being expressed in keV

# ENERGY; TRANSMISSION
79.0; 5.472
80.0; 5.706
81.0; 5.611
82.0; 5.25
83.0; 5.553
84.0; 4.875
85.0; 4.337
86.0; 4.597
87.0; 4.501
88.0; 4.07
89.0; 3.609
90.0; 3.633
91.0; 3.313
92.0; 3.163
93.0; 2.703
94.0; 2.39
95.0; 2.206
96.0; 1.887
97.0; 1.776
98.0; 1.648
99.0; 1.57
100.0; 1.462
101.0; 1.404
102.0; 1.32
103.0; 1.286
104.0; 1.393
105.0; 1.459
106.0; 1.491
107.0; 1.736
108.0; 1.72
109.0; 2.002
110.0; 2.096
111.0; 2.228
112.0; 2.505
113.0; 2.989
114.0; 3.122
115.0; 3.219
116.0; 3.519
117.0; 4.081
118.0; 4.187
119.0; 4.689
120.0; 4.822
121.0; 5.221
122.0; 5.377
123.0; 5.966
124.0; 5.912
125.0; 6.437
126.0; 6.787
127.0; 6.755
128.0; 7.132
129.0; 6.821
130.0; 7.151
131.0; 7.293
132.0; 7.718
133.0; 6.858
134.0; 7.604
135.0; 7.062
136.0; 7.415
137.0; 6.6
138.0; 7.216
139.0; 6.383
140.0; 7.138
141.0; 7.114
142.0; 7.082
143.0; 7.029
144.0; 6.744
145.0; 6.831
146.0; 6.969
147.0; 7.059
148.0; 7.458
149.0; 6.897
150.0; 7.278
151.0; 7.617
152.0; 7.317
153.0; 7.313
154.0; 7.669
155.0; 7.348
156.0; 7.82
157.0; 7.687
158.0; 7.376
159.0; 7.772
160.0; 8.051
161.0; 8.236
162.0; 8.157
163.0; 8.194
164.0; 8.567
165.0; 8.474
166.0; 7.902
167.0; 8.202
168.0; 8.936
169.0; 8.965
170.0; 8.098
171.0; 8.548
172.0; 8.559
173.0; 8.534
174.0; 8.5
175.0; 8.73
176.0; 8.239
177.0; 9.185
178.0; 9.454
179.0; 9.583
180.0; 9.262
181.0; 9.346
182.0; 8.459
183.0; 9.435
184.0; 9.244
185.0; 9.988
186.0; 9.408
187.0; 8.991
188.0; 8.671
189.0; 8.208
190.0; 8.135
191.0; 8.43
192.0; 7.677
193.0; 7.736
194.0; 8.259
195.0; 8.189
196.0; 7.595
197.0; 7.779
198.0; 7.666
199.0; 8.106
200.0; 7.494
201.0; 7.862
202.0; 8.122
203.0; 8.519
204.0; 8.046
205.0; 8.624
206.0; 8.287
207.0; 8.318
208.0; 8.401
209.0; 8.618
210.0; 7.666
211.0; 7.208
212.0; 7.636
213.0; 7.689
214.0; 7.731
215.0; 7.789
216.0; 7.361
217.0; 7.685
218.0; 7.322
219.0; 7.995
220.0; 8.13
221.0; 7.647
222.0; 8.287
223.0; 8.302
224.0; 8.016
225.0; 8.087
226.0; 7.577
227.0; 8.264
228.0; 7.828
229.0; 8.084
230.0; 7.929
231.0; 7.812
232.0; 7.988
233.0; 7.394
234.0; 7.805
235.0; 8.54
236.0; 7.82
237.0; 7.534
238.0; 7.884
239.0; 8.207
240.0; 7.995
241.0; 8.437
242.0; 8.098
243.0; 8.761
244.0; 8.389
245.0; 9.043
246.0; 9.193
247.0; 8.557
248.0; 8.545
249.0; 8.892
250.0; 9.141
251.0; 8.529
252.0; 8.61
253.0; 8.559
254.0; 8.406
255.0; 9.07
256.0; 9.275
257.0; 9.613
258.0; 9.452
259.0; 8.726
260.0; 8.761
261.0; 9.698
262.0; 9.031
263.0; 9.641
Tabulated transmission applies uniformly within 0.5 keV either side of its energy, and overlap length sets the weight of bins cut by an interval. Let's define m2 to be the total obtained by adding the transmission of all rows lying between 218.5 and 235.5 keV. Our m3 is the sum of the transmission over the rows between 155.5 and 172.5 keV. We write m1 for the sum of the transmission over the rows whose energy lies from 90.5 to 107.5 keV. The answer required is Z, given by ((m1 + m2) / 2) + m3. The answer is 223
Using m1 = 32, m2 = 136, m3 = 140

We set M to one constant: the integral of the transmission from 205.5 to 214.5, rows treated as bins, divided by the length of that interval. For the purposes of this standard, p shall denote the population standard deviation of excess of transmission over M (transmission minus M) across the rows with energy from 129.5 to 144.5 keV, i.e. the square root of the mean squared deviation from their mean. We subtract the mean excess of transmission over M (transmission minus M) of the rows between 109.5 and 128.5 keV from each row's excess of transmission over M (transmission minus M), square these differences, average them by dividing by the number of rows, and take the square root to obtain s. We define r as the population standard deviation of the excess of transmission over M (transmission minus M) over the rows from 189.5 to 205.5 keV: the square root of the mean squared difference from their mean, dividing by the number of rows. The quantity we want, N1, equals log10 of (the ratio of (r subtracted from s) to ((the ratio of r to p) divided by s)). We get 0.3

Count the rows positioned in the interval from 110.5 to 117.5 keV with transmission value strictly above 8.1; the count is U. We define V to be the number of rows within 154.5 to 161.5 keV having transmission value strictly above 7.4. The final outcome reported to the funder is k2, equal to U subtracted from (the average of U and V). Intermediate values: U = 0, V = 5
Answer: 2.5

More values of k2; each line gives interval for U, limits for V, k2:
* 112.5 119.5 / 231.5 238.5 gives 3.0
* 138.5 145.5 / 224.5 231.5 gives 3.5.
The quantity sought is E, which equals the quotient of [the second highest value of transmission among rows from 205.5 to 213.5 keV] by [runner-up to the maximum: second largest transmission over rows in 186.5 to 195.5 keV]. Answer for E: 0.97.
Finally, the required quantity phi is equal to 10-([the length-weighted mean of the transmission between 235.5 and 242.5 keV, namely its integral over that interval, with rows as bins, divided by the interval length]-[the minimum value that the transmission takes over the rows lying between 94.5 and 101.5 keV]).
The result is 3.4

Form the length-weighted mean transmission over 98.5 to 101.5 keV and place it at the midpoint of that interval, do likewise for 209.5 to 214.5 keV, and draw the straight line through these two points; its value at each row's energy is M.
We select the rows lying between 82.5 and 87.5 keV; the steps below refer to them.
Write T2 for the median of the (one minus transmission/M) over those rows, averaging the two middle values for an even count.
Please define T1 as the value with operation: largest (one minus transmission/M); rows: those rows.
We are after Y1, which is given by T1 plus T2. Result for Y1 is -10.4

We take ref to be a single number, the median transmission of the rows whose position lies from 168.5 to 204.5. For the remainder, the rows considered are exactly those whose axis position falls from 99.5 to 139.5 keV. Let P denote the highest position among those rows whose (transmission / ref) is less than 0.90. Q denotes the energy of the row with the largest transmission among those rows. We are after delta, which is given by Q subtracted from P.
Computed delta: 7 keV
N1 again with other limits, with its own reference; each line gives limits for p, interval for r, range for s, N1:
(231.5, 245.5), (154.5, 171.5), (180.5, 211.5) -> -0.9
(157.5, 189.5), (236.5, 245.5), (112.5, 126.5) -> 0.1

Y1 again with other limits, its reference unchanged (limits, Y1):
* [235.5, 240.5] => 0.3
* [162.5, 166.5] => -1.2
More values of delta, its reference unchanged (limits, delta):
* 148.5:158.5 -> 2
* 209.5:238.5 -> 2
